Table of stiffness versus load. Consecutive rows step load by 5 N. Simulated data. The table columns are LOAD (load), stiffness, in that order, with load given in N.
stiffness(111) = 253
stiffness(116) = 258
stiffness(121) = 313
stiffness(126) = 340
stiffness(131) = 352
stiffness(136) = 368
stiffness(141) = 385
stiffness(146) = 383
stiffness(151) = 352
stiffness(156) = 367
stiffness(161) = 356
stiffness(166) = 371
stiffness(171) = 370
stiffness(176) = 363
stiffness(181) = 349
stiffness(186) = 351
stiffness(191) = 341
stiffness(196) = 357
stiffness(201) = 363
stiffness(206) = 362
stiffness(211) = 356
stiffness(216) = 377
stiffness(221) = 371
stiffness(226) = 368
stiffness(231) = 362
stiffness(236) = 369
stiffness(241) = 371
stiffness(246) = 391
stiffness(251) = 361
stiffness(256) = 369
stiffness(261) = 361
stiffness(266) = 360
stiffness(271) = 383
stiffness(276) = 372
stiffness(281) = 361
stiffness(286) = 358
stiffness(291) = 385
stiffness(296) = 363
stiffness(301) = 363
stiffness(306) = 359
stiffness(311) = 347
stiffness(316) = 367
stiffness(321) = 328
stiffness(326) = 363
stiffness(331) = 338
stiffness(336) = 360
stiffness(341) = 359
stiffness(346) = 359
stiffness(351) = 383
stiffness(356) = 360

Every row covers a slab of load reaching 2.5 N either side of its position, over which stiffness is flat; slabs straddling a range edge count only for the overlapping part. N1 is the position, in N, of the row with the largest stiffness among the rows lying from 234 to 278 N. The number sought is 246 N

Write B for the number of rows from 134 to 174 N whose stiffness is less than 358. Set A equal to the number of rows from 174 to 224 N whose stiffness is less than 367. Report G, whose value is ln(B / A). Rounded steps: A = 8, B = 2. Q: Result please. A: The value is -1.4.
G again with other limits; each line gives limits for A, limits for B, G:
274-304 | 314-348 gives -0.7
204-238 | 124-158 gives 0.0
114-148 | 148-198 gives 0.4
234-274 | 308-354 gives 0.0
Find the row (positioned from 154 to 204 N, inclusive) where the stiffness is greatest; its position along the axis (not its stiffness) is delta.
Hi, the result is 166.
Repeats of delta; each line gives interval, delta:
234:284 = 246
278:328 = 291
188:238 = 216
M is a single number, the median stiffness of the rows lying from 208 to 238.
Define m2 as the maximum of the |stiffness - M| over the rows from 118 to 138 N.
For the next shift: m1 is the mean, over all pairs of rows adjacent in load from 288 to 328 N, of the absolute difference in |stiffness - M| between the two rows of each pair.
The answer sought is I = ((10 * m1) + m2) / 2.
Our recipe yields 114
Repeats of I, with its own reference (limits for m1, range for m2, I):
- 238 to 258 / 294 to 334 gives 90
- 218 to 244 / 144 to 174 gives 28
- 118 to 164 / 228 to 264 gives 74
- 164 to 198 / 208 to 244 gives 45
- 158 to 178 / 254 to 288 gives 32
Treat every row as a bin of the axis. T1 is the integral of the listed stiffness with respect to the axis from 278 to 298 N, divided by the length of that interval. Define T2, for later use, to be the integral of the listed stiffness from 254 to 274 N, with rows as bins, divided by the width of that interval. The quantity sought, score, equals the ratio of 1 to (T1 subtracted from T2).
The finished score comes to 0.74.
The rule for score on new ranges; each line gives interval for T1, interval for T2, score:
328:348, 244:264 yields 0.06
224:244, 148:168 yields -0.16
